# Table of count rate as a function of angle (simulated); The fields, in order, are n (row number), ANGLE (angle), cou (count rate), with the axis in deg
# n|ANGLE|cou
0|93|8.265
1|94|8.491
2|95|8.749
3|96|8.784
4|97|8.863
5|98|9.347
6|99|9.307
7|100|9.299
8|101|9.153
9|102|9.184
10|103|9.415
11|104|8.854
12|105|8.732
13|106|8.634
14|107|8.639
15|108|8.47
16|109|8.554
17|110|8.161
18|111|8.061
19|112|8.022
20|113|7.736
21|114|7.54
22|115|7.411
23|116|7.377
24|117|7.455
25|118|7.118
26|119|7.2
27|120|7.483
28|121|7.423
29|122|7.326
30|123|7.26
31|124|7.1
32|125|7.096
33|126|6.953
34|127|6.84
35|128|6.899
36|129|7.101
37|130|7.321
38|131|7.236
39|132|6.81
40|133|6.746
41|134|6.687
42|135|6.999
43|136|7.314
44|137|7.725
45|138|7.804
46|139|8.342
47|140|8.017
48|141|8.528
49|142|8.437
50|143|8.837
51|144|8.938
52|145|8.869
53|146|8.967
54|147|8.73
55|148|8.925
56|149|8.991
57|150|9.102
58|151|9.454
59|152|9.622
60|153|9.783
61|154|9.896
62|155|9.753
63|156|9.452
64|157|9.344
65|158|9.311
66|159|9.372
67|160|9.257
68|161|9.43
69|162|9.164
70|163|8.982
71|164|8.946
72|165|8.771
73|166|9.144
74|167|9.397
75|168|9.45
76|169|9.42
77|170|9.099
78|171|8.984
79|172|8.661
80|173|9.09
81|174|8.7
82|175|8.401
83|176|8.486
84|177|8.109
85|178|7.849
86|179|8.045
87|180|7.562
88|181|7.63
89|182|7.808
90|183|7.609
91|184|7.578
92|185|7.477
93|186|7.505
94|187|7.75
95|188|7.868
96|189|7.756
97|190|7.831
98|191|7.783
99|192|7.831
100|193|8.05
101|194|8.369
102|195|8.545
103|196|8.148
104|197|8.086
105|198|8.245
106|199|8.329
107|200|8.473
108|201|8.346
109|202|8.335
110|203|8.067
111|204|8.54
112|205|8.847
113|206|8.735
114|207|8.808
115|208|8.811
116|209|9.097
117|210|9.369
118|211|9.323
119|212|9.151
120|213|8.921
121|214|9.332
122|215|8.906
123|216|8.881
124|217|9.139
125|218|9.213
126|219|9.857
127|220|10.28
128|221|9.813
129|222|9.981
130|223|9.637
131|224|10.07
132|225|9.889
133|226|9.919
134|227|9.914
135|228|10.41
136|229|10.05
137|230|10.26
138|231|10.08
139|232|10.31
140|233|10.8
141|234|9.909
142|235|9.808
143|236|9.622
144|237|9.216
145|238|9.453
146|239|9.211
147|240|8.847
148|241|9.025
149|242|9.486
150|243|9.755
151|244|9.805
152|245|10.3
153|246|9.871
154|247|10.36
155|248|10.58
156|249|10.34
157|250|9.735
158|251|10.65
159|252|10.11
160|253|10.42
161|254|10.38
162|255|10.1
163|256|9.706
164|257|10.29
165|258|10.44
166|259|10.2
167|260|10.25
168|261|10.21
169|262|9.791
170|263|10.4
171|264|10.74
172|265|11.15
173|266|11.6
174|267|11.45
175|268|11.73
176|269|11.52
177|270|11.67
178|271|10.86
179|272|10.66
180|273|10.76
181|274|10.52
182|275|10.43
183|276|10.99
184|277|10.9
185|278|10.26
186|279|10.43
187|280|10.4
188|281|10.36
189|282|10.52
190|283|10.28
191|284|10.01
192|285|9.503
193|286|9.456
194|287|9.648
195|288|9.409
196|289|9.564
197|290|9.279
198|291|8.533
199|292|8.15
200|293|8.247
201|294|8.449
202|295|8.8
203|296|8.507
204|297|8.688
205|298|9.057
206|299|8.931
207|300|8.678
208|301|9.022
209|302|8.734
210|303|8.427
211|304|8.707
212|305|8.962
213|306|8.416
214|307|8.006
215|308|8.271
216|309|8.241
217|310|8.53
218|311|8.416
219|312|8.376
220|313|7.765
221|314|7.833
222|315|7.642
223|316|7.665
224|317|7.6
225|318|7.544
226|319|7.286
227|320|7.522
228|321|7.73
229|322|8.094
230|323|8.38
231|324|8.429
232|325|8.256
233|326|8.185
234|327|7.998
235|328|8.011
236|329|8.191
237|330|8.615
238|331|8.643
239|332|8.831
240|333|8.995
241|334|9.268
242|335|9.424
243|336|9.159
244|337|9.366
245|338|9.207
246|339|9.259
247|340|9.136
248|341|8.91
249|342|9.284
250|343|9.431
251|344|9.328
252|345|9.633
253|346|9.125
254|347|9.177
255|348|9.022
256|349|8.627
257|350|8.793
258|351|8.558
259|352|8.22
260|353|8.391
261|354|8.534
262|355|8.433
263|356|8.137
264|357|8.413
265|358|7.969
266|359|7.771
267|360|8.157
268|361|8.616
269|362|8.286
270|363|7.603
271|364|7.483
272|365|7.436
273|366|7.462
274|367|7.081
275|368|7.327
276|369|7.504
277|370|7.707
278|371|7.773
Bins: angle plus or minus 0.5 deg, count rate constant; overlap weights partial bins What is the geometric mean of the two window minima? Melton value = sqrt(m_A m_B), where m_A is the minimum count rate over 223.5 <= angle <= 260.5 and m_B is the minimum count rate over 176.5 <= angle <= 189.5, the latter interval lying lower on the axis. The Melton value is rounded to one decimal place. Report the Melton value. 8.1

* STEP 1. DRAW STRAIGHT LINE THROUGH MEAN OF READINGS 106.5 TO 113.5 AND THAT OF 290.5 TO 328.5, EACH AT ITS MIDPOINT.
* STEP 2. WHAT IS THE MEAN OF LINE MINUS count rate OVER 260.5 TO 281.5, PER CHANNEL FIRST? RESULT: -2.5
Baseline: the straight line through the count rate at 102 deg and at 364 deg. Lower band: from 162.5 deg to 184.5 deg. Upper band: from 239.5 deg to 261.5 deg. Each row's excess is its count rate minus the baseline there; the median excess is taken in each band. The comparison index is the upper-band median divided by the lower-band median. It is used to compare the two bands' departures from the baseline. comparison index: -48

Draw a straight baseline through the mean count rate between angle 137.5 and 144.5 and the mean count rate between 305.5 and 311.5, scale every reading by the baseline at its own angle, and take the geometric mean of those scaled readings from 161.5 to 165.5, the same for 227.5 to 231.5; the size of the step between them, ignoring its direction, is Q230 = 0.15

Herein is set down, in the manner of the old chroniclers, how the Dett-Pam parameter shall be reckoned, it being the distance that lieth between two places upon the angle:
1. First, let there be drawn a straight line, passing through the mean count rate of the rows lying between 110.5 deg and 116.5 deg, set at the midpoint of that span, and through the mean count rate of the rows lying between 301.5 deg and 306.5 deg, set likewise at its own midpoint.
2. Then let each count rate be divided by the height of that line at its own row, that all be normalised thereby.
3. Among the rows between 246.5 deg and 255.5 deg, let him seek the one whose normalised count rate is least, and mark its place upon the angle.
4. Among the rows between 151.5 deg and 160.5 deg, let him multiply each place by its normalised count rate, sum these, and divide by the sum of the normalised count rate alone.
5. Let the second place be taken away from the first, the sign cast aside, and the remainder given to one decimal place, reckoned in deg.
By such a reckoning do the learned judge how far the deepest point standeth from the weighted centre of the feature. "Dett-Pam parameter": 94.1 deg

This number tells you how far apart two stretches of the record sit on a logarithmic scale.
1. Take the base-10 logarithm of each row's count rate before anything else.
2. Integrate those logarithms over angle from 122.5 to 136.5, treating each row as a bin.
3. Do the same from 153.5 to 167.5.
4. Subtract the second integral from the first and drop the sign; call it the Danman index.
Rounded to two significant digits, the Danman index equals 1.7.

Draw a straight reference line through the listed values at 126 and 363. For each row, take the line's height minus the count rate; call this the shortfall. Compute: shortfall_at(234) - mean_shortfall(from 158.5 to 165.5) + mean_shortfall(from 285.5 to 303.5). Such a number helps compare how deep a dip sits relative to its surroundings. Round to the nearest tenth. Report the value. -2.0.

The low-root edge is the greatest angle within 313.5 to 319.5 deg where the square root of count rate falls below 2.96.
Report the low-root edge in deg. 319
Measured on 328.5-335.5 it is 331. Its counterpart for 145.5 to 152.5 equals 147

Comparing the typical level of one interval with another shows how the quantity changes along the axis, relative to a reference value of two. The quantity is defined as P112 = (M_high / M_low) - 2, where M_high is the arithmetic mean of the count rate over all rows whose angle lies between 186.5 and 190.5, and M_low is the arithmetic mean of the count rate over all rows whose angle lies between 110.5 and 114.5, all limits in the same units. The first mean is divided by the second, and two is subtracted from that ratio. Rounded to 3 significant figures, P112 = -1.00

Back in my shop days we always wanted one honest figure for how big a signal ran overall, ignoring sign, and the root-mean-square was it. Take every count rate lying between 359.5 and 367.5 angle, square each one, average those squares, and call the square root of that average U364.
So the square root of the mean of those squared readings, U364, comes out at 7.8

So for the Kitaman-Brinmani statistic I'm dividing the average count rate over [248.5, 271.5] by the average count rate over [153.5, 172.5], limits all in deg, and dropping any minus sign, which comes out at 1.15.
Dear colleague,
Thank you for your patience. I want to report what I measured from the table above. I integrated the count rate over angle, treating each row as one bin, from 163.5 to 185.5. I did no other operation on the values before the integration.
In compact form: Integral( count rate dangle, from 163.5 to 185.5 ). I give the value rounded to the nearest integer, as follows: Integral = 186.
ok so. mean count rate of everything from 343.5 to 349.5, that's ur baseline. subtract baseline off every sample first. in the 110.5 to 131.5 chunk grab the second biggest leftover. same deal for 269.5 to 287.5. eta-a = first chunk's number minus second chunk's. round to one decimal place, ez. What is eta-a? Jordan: -3.0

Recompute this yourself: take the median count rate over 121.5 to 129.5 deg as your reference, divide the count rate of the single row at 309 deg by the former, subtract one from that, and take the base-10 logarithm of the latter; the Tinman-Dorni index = -0.79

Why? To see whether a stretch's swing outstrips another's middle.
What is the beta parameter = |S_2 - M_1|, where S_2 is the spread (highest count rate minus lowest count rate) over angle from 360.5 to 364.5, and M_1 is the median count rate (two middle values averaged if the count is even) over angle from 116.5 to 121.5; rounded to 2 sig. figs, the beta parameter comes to 6.3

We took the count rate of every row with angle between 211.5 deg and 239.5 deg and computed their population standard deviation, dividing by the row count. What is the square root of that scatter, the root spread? 0.70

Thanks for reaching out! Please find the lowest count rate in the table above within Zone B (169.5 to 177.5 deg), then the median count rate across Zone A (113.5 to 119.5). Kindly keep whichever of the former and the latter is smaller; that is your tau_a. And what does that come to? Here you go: 7.4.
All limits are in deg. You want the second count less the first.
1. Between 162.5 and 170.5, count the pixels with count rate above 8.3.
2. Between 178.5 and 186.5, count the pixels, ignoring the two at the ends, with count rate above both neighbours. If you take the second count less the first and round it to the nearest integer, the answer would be -7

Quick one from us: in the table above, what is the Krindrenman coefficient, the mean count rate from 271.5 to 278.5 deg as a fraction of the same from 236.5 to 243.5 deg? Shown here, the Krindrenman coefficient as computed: 1.1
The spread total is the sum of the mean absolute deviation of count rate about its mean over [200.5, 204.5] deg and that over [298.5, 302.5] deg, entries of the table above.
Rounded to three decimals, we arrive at 0.263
